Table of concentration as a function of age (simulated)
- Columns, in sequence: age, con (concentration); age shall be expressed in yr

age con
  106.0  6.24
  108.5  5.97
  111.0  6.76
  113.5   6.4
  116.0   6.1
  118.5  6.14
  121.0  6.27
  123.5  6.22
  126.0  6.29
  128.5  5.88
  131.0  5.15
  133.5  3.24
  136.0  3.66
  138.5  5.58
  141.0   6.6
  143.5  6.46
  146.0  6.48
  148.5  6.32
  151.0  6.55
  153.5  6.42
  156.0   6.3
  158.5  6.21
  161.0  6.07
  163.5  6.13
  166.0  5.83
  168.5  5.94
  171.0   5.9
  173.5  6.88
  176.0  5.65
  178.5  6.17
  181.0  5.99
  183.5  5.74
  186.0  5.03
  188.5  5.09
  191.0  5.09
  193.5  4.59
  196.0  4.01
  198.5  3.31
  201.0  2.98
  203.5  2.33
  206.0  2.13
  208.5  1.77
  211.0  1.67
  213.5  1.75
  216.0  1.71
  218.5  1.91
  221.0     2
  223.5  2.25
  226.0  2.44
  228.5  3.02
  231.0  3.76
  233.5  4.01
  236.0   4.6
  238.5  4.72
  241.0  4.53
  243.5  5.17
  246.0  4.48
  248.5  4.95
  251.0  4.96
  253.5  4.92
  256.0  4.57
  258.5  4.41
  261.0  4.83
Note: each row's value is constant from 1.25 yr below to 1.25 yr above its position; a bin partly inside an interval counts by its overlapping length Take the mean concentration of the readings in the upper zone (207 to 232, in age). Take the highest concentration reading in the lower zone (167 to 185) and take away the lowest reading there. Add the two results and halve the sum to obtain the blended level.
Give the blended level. 1.7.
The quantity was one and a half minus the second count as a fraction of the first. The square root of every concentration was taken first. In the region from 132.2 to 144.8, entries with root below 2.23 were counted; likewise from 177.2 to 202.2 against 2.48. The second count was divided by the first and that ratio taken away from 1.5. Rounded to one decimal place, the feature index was -3.0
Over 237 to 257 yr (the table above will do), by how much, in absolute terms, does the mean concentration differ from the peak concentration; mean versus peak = 0.38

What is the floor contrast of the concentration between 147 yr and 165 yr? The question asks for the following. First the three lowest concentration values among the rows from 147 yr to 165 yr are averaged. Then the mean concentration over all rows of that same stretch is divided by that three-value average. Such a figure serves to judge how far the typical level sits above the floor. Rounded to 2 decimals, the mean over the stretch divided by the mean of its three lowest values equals 1.02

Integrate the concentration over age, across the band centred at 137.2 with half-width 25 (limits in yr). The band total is 296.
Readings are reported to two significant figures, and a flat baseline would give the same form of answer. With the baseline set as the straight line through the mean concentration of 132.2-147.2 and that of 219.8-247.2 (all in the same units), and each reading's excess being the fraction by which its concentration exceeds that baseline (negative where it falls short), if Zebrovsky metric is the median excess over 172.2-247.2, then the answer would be 0.019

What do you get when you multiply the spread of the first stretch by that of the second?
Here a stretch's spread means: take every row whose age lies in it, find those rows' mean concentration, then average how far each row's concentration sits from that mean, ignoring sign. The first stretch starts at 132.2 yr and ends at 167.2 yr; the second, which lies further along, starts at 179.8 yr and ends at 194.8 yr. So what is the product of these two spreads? 0.29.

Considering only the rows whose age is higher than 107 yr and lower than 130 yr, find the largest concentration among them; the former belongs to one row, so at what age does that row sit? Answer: 111.0 yr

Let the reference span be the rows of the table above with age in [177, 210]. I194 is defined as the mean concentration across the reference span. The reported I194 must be 4.2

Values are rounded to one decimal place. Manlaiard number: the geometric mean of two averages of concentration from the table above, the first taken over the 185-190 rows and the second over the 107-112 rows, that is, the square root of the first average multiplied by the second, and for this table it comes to 5.7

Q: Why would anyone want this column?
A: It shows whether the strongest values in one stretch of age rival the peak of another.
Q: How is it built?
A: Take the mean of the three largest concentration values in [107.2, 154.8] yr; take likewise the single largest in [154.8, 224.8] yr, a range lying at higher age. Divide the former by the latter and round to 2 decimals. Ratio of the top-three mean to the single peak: 0.96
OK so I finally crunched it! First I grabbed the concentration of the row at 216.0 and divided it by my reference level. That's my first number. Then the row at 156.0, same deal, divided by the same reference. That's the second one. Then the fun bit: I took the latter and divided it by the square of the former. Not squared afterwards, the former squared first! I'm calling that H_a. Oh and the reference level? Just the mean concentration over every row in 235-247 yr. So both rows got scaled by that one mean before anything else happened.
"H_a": 10.1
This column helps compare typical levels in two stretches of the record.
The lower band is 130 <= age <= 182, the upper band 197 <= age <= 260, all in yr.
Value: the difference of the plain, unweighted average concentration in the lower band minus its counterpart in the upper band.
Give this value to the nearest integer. 3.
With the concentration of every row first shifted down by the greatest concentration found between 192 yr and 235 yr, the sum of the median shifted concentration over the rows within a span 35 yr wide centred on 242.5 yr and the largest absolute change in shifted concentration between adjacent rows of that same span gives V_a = 1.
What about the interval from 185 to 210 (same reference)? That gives 0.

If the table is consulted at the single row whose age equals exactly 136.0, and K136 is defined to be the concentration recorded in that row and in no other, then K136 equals 3.66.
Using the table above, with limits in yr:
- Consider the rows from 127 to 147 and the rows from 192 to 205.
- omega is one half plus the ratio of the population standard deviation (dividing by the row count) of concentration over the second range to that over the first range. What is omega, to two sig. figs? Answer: 1.2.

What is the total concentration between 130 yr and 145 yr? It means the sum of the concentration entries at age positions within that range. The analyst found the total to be 31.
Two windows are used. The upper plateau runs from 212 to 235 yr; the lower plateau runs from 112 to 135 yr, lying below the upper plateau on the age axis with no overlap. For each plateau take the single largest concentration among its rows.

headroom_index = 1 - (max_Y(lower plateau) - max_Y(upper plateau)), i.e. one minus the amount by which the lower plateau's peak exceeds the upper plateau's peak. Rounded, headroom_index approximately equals -1.4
